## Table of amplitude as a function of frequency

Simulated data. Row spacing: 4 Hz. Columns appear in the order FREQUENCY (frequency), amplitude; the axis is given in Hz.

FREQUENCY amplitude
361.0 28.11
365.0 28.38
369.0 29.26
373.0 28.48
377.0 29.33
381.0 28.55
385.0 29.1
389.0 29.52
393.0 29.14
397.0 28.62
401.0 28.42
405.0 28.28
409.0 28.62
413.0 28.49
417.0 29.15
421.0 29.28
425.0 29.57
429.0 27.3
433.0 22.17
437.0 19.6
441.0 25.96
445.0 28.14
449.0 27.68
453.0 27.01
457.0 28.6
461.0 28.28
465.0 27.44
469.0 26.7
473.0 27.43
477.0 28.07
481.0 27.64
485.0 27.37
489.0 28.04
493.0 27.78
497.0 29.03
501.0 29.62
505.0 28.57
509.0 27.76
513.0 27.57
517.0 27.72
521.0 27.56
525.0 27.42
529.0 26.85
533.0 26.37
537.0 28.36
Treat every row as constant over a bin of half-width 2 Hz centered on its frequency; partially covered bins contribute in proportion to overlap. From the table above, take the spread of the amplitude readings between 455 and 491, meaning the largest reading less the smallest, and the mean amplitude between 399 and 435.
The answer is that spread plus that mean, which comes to 29.8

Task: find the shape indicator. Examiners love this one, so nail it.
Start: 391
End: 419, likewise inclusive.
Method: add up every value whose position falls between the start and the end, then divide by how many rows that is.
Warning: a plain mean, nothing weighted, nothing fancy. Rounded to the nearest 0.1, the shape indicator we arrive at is 28.7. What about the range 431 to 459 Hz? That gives 25.6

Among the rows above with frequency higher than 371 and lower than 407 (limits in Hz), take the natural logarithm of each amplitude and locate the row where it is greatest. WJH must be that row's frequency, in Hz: 389.0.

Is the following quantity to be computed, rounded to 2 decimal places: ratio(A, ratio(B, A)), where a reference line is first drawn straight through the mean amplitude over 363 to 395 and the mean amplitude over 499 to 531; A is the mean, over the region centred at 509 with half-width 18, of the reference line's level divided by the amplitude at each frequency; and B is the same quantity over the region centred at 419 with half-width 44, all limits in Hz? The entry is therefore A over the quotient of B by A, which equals 0.95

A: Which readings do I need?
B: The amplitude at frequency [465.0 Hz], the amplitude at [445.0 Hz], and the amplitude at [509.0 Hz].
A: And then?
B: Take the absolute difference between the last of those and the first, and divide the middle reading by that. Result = 88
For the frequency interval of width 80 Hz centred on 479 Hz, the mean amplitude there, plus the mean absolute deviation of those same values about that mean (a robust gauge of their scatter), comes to 28.4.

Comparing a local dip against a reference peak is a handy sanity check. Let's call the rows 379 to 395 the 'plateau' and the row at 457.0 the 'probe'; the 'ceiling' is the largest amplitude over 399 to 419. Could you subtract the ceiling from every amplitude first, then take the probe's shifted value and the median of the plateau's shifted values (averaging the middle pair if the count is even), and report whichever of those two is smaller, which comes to -0.55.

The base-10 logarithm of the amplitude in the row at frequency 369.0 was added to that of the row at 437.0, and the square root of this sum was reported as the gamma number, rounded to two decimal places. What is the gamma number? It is 1.66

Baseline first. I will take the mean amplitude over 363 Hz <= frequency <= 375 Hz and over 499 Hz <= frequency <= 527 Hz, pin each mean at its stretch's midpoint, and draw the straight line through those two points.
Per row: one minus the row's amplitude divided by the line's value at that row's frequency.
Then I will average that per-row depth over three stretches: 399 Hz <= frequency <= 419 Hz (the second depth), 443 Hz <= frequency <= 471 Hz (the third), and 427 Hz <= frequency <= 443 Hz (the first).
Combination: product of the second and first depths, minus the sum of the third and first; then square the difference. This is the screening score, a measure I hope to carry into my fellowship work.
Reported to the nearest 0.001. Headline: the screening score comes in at 0.034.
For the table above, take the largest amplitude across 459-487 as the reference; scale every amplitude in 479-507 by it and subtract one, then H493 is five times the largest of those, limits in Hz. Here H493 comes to 0.24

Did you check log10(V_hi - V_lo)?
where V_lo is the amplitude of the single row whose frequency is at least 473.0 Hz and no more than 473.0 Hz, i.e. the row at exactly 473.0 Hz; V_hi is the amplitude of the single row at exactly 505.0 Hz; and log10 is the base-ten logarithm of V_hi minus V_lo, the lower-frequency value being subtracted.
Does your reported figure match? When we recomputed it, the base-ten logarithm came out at 0.06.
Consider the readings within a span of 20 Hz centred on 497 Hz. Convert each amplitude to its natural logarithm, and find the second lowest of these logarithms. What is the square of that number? 11.1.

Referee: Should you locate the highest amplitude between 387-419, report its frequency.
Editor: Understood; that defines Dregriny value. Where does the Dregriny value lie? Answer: 389.0 Hz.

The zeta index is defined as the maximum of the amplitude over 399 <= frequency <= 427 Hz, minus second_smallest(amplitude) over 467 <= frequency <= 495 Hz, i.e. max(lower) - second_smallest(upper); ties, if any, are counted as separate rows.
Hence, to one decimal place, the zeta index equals 2.2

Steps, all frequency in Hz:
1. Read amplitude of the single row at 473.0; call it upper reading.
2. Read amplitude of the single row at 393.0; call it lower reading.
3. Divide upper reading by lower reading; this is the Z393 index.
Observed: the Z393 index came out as 0.94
